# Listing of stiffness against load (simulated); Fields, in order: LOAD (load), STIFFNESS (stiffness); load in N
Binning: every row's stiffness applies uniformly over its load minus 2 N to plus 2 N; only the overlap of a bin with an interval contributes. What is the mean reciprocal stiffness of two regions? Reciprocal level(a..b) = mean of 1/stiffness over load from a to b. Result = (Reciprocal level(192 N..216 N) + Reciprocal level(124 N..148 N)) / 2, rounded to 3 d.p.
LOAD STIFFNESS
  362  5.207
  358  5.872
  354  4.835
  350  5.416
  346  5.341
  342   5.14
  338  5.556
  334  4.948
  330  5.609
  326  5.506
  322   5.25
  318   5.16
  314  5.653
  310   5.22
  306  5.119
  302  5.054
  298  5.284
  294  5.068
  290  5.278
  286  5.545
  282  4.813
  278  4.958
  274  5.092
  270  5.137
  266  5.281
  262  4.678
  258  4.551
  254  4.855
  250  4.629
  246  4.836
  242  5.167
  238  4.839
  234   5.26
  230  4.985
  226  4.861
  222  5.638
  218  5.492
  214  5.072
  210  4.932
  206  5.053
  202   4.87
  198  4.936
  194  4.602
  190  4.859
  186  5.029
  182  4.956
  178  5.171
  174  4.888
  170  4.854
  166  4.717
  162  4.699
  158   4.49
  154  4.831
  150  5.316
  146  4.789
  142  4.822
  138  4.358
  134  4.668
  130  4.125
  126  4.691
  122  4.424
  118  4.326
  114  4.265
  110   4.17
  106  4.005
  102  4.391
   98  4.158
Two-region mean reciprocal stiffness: 0.212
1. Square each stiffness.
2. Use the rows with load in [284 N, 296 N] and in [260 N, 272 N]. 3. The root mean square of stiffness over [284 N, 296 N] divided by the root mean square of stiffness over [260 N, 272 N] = 1.05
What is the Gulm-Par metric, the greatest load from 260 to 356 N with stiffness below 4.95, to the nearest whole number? 354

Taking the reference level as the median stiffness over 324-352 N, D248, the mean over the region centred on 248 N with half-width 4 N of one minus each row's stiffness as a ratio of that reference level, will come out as 0.126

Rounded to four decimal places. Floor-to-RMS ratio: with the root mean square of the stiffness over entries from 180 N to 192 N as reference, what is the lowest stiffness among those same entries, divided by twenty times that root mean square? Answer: 0.0491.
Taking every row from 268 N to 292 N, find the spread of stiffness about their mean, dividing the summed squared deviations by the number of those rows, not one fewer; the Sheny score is 0.23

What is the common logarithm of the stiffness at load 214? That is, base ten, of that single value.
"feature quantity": 0.71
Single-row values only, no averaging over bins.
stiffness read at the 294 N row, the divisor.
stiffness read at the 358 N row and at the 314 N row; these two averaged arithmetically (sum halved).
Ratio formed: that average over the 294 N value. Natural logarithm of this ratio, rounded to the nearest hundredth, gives 0.13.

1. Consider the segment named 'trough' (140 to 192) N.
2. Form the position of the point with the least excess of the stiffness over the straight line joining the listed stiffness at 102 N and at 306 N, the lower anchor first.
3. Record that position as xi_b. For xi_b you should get 158 N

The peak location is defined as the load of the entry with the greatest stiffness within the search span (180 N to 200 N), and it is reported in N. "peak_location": 186 N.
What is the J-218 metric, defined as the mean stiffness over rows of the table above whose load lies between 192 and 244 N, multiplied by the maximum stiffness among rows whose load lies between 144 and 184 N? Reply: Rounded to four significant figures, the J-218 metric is 26.87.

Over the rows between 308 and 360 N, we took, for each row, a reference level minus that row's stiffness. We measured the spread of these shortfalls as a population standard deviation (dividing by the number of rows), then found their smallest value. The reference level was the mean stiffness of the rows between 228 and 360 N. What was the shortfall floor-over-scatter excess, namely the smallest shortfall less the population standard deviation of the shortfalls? -1.0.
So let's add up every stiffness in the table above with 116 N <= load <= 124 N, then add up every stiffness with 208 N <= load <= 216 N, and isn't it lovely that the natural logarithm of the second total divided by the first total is 0.13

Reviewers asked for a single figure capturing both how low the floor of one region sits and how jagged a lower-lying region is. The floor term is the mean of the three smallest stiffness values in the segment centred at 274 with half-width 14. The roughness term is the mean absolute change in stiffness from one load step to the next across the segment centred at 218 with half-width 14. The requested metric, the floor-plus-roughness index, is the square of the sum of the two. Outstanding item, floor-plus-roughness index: 26.1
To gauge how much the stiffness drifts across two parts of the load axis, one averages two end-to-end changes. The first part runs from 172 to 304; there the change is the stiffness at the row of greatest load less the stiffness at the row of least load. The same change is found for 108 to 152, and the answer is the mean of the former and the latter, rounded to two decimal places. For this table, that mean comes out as 0.66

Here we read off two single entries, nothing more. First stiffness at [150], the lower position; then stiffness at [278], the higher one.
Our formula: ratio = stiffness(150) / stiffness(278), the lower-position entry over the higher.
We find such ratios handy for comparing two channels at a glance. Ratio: 1.07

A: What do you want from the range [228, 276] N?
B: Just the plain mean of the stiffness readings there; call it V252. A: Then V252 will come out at 4.9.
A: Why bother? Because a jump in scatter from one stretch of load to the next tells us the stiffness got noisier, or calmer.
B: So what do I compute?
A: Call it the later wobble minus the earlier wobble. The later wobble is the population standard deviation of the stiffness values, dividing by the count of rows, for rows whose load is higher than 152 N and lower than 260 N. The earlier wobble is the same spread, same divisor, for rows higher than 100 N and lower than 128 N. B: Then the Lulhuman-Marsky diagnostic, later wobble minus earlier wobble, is 0.057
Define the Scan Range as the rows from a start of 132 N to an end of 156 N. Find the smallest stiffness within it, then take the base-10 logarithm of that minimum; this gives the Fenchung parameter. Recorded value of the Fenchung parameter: 0.639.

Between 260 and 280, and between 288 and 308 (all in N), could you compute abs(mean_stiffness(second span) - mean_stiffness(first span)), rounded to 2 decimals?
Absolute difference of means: 0.13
